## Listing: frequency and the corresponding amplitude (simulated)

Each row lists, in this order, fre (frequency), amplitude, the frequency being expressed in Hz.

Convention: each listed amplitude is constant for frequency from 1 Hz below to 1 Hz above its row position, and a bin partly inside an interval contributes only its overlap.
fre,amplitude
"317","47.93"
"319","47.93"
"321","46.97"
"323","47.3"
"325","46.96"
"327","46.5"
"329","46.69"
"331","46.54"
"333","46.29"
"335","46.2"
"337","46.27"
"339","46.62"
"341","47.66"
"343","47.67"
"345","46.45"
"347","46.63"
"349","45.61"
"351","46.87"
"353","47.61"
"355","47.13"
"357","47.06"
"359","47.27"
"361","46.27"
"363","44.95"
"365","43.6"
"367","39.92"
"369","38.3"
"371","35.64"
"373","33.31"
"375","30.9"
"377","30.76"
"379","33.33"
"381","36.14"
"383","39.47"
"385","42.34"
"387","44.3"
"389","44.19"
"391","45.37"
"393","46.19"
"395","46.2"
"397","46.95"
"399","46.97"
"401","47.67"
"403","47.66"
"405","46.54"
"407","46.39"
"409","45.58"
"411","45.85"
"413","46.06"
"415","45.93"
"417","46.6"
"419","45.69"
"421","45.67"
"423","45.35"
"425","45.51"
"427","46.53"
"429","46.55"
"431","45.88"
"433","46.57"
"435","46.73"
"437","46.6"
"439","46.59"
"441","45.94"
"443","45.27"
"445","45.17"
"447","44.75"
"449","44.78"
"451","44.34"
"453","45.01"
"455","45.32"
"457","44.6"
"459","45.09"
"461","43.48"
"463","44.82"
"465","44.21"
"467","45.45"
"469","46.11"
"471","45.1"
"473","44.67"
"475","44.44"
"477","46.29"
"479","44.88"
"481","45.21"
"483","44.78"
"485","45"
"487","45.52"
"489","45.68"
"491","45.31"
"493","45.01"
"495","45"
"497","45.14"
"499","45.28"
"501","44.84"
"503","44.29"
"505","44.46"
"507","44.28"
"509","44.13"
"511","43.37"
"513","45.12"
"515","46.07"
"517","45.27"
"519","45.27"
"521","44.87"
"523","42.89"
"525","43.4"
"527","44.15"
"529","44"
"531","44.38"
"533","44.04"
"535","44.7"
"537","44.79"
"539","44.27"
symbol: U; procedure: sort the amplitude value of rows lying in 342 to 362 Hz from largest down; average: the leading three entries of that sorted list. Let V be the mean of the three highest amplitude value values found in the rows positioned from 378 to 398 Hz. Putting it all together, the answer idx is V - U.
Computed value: -1.1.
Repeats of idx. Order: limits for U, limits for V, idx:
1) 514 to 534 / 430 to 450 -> 1.1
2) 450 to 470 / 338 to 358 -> 2.0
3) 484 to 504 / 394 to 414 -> 1.9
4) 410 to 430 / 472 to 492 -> -0.7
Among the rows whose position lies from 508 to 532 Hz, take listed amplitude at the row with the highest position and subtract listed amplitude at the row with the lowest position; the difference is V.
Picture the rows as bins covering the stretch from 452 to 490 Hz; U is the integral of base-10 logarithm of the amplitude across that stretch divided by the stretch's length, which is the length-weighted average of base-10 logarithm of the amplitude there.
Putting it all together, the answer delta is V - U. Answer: -1.4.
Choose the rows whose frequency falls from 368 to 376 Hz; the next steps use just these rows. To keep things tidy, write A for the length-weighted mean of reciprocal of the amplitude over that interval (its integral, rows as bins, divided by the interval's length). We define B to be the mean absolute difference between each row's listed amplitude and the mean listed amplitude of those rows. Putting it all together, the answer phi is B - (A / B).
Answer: 2.42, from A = 0.0291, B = 2.4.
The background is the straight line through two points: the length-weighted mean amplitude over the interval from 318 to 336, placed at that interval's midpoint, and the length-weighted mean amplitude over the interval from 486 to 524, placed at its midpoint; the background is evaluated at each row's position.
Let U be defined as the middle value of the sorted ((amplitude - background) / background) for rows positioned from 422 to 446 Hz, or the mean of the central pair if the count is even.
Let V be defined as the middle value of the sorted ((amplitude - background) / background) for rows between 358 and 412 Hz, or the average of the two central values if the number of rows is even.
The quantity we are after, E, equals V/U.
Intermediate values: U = 0.013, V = -0.0316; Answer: -2.4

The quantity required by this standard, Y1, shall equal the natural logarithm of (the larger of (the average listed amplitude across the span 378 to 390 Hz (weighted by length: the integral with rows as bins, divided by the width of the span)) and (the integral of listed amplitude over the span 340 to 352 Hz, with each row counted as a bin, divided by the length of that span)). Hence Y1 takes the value 3.85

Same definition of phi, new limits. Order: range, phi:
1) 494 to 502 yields -0.01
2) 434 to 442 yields 0.18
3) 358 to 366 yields 1.23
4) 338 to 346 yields 0.53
